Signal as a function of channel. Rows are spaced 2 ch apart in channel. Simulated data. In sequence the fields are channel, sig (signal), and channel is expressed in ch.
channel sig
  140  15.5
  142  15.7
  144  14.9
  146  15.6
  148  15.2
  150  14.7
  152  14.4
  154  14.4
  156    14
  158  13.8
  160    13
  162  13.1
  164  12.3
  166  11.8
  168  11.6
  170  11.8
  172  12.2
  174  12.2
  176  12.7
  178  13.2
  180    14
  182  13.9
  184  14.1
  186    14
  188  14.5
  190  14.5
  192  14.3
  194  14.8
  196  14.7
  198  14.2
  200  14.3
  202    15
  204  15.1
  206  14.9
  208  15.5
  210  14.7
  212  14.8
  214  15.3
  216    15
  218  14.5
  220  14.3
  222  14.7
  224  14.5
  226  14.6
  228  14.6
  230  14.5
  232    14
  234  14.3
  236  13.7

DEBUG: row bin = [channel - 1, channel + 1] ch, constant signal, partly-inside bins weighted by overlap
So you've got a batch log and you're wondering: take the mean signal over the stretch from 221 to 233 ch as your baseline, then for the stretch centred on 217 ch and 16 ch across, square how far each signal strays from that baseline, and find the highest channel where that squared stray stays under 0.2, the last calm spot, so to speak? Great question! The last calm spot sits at 224 ch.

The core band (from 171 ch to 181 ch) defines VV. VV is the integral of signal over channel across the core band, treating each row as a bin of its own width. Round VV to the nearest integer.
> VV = 129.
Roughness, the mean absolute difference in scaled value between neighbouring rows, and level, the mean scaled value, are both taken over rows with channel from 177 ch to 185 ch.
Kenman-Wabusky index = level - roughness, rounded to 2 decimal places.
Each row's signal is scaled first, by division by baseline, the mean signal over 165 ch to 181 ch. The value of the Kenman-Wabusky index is 1.08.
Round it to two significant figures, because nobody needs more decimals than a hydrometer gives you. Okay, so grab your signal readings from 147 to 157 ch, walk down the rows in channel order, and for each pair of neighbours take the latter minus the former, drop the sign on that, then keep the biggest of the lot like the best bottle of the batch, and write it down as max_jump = 0.50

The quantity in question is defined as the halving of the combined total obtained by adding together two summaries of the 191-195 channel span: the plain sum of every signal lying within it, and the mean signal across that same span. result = 22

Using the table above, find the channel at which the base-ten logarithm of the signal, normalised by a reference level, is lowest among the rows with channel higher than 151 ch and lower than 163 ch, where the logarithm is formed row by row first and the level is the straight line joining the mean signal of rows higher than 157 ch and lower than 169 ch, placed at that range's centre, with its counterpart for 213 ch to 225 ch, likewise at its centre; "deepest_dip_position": 160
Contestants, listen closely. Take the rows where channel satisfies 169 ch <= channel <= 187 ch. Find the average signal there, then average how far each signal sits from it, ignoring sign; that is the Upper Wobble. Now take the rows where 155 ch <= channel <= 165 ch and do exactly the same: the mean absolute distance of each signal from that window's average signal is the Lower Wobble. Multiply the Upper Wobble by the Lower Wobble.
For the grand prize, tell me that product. 0.42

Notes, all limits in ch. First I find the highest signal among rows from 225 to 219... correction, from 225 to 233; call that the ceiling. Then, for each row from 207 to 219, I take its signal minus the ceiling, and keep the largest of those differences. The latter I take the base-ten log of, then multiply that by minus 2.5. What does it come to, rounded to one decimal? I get 0.1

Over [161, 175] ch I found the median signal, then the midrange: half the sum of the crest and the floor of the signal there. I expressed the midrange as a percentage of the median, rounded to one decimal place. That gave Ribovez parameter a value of 101.2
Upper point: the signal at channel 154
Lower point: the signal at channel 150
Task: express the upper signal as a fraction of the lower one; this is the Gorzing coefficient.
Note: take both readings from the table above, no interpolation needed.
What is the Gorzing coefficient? 0.98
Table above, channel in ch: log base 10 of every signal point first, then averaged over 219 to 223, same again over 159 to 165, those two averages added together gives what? 2.27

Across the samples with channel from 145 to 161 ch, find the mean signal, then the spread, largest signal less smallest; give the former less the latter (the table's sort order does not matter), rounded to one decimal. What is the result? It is 11.8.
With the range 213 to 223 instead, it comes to 13.8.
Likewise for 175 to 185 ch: 12.2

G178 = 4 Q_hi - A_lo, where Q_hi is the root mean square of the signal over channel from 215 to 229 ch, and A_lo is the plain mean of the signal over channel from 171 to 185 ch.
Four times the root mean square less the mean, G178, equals 45.2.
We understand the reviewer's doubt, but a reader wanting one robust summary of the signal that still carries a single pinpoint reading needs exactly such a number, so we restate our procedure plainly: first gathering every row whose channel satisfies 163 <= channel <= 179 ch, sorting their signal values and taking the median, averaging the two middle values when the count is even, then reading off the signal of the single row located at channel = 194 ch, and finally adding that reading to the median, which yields 27.0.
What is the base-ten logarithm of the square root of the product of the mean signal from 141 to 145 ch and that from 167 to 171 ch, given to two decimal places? 1.13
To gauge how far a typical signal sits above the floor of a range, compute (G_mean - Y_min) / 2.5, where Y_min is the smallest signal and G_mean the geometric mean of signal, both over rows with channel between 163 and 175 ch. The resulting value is 0.15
